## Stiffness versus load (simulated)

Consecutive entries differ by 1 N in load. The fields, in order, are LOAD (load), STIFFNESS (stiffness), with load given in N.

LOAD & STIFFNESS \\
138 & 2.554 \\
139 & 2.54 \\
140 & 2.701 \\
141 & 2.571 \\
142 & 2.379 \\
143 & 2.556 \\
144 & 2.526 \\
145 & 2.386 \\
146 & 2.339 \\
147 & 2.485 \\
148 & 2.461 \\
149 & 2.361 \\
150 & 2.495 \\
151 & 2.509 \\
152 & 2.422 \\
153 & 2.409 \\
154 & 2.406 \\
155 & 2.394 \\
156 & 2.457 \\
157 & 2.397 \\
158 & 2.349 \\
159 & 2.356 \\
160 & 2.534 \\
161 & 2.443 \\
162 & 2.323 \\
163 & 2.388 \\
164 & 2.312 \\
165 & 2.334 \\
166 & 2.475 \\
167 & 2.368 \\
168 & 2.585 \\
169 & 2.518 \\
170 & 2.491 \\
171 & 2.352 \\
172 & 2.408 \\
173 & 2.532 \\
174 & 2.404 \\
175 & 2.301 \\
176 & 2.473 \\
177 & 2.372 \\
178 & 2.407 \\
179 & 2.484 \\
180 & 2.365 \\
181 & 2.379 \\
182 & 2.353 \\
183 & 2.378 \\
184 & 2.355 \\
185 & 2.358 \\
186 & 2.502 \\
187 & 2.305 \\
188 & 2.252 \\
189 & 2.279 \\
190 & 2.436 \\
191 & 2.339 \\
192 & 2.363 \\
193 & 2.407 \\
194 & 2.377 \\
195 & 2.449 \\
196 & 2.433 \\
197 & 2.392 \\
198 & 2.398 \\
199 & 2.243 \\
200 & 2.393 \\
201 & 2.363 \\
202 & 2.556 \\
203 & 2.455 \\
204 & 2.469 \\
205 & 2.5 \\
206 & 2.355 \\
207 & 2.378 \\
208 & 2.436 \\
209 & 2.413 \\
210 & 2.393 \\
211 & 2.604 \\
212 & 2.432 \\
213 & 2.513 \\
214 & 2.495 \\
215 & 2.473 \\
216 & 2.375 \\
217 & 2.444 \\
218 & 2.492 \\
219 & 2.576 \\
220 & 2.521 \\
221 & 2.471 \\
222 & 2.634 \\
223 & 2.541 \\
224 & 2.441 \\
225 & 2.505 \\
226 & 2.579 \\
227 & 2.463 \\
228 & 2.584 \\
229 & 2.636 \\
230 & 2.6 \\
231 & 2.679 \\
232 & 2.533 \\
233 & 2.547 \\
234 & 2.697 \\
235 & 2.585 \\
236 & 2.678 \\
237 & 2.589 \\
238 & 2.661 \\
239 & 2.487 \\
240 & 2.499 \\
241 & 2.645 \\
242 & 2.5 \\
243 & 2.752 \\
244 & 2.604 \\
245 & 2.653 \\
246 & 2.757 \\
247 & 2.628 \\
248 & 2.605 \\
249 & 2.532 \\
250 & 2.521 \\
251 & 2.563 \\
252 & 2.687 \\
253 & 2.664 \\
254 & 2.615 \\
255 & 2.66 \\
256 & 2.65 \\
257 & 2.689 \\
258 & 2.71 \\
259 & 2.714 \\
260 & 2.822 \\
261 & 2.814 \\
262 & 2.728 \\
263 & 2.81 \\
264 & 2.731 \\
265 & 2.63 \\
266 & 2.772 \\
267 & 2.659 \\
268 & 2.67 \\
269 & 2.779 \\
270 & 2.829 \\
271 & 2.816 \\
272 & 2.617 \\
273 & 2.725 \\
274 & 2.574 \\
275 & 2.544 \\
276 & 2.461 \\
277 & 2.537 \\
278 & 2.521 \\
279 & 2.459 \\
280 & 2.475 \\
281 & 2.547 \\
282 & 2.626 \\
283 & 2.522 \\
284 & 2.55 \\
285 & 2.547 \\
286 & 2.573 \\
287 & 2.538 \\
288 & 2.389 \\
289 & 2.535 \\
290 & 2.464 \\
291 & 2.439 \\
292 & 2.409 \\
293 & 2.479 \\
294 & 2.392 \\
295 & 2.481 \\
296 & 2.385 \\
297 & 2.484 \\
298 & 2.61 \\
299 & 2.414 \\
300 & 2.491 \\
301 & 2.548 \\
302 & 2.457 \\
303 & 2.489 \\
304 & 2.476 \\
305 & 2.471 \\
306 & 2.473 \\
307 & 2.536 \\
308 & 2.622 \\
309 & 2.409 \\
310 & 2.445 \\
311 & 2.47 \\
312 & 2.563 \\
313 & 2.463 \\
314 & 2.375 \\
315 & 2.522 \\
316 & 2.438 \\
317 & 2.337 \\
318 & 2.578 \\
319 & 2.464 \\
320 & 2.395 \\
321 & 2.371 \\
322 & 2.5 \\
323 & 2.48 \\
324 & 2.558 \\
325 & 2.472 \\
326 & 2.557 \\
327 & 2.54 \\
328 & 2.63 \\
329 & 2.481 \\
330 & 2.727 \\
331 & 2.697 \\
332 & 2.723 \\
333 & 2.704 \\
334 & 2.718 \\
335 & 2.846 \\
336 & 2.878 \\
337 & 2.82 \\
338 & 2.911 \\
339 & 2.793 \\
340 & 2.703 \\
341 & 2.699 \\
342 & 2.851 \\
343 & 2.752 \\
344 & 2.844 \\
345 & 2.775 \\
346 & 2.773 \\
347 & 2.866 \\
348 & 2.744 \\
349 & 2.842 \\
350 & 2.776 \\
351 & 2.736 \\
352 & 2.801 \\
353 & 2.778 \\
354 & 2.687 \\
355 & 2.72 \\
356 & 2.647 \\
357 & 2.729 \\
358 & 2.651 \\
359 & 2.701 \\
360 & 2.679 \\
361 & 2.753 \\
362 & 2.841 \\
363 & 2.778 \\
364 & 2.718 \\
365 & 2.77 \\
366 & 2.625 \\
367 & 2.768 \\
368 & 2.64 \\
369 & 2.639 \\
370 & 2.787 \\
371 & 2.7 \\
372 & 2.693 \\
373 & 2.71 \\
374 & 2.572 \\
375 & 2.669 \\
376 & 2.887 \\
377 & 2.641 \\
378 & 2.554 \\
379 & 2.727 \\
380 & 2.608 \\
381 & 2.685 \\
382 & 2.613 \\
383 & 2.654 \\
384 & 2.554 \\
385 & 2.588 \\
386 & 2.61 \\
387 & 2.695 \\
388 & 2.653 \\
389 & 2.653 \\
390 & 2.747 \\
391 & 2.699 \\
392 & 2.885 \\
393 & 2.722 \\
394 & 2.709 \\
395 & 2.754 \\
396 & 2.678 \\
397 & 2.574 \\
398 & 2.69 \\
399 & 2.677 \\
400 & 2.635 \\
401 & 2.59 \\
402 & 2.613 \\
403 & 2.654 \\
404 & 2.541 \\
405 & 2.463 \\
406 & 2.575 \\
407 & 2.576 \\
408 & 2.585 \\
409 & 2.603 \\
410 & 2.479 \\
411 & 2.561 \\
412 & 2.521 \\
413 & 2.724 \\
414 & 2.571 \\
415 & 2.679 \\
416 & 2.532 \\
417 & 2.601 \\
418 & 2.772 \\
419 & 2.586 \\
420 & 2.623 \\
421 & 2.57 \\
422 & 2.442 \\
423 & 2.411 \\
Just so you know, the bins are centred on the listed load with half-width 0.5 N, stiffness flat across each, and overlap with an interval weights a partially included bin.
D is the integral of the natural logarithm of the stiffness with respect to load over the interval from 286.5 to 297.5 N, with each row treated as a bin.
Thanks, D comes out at 10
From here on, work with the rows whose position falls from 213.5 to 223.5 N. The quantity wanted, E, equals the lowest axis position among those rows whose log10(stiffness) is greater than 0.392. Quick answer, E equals 214 N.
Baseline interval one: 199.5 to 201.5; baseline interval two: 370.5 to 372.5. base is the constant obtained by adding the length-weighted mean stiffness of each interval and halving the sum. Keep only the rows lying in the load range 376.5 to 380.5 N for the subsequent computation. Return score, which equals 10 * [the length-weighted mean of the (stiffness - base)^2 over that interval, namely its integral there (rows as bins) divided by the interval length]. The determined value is 0.13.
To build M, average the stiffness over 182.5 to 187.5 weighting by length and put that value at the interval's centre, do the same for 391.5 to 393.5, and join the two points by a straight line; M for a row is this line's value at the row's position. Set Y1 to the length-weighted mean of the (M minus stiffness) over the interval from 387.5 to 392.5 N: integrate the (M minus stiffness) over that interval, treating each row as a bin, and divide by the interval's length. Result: 0.07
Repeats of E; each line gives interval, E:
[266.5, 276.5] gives 267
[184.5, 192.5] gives 186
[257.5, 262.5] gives 258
